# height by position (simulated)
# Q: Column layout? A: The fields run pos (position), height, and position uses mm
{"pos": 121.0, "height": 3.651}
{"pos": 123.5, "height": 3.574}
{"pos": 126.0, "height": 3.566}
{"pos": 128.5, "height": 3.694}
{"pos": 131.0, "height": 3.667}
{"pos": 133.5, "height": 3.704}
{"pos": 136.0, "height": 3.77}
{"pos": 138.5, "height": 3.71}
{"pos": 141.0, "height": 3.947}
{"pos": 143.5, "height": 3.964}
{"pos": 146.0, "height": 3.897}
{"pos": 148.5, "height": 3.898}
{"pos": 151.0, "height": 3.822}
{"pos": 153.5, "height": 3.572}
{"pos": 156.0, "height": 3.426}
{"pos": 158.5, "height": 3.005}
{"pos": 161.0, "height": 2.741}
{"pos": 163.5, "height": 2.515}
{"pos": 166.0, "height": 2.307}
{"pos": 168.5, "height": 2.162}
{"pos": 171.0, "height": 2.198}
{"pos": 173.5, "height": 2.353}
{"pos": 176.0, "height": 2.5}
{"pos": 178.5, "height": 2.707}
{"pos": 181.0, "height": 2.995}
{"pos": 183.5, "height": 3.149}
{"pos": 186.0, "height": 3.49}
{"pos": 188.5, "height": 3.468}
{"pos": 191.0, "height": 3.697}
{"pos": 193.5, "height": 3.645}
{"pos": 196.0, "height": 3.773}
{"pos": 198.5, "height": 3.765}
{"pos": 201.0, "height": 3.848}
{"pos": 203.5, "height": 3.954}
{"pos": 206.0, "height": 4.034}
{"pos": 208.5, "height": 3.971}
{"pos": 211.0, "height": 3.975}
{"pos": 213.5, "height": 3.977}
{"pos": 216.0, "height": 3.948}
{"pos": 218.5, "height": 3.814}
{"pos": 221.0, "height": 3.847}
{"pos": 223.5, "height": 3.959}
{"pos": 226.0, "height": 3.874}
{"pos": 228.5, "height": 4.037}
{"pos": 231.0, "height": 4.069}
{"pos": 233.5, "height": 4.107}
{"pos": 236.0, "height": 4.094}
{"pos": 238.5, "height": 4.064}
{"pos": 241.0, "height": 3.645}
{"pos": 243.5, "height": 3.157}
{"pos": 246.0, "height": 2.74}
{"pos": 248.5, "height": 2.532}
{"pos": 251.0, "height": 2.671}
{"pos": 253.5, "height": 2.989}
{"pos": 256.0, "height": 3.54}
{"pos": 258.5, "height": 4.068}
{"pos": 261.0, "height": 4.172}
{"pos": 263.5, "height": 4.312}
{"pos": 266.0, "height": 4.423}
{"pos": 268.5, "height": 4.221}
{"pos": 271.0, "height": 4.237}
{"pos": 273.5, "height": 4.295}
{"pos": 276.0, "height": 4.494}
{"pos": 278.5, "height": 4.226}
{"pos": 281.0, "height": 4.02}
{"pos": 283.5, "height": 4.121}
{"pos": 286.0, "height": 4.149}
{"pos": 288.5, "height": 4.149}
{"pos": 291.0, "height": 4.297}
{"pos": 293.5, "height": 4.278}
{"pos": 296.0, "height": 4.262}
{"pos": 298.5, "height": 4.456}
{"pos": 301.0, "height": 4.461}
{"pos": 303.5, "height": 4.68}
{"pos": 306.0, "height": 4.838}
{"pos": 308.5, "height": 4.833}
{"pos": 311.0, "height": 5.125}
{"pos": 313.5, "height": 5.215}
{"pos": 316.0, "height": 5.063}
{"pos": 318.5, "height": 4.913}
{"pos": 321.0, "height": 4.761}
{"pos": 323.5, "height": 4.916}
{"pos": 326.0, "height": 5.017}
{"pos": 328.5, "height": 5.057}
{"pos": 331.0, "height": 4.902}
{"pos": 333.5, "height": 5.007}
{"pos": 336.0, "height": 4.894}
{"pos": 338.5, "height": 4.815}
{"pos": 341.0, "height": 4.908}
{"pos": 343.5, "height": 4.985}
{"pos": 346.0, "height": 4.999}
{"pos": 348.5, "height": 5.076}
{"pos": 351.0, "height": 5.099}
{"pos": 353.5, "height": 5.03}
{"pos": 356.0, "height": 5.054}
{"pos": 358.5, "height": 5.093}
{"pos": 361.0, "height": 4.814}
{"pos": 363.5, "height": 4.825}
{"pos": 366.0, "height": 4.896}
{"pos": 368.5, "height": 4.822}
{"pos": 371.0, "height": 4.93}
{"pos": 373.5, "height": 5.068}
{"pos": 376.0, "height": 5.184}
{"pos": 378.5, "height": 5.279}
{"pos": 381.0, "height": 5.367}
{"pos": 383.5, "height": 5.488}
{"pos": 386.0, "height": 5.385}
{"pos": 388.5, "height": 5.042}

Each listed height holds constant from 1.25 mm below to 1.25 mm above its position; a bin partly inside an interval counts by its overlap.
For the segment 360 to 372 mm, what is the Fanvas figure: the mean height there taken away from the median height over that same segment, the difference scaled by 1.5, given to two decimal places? -0.05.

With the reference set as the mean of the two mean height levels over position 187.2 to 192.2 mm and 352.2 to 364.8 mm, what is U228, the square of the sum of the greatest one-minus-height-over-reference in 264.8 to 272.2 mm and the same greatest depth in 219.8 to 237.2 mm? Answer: 0.012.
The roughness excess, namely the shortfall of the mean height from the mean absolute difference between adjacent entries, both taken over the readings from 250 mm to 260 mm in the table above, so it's -2.9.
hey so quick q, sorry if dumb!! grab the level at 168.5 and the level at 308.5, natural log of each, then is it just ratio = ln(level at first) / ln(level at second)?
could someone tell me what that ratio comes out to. 0.49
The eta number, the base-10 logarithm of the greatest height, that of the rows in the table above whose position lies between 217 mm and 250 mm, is 0.61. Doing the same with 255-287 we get 0.65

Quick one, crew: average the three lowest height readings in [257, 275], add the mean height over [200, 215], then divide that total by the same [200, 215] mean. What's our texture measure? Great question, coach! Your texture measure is 2.05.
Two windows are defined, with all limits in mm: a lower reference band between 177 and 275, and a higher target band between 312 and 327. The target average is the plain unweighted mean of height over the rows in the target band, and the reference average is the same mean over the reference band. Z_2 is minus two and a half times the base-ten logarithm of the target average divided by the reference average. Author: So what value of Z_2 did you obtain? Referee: -0.32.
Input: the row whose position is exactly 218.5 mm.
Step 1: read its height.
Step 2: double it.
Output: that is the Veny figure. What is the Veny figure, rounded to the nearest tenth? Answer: 7.6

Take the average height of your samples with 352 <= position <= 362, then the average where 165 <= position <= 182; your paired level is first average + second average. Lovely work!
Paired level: 7.5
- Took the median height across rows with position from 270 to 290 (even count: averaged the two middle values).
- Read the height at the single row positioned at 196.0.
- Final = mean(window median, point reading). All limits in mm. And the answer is 3.98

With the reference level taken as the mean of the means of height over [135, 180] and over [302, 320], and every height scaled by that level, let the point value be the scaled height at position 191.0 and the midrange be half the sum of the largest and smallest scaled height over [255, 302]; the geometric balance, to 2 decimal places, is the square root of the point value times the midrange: 0.95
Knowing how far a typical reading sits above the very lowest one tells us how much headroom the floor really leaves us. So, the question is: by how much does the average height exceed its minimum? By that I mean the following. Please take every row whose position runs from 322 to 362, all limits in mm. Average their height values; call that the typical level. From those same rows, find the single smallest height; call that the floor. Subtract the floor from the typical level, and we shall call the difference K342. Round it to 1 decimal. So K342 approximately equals 0.2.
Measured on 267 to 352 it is 0.6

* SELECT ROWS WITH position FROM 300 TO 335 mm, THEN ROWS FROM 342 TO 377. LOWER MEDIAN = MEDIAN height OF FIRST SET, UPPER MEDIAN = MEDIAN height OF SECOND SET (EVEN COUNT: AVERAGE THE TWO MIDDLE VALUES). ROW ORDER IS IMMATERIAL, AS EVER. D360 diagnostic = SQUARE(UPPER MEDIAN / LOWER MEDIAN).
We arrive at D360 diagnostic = 1.0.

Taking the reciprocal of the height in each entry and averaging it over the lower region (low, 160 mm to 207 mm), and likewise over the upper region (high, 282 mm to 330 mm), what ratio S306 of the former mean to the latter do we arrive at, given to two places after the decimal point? 1.55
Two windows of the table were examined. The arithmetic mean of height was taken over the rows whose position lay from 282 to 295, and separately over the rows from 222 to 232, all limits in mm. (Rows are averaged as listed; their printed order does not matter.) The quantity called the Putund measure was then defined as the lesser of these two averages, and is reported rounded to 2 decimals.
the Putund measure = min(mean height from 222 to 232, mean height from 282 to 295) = 3.98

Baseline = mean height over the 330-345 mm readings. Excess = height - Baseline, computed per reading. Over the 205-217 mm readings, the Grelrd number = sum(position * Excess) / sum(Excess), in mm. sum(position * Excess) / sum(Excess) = 211.1 mm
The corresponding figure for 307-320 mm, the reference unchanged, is 313.9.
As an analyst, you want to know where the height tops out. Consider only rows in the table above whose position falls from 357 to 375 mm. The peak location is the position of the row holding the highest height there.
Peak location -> 358.5 mm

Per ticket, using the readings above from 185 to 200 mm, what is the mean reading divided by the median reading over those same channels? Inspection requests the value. 0.99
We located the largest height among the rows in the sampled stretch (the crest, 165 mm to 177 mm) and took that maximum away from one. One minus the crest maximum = -1.50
